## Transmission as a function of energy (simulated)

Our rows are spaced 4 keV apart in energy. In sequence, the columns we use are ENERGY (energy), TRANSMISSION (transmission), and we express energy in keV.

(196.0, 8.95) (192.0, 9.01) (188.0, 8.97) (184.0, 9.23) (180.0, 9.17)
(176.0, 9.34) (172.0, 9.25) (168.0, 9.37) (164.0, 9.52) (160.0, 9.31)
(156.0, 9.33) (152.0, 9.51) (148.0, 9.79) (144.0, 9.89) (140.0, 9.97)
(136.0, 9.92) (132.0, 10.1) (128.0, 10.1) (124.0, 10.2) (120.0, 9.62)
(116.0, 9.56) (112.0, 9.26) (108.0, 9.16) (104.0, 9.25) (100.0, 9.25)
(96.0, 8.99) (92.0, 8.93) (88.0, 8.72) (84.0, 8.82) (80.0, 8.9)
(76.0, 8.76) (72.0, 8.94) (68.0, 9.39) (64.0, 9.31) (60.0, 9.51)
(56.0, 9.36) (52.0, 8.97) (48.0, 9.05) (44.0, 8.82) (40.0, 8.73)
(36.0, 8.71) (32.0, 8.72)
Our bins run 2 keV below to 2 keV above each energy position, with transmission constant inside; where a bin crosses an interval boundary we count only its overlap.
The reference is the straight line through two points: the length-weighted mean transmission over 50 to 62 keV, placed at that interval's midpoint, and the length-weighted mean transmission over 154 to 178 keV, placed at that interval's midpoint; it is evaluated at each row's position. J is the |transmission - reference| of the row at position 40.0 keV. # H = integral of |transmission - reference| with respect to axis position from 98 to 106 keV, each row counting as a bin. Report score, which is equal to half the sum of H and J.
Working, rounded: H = 0.5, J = 0.54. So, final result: 0.5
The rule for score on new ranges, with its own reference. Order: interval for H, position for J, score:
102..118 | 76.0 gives 1.3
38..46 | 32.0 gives 2.3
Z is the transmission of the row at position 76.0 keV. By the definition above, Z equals 8.76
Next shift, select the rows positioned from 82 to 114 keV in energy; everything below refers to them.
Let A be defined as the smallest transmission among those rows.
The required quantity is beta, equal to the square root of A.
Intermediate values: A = 8.72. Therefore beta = 2.95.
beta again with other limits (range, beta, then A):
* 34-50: 2.95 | 8.71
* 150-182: 3.03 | 9.17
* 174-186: 3.03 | 9.17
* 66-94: 2.95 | 8.72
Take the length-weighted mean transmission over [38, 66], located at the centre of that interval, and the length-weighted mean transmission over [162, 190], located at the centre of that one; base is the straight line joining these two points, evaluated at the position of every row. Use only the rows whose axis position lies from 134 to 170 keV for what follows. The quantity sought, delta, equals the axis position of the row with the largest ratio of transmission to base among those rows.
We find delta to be 140.0 keV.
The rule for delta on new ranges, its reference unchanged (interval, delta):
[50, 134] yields 124.0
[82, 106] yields 100.0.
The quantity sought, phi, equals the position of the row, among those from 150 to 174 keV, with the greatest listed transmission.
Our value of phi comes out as 164.0 keV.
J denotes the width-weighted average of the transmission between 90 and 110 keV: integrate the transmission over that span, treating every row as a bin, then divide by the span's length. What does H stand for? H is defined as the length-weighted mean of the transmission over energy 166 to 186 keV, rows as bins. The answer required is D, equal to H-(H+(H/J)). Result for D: -1.02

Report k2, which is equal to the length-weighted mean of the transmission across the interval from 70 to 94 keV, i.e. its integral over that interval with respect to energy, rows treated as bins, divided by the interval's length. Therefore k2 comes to 8.8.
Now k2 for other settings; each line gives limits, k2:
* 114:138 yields 9.9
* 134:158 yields 9.7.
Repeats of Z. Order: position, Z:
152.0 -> 9.51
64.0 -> 9.31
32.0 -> 8.72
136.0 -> 9.92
